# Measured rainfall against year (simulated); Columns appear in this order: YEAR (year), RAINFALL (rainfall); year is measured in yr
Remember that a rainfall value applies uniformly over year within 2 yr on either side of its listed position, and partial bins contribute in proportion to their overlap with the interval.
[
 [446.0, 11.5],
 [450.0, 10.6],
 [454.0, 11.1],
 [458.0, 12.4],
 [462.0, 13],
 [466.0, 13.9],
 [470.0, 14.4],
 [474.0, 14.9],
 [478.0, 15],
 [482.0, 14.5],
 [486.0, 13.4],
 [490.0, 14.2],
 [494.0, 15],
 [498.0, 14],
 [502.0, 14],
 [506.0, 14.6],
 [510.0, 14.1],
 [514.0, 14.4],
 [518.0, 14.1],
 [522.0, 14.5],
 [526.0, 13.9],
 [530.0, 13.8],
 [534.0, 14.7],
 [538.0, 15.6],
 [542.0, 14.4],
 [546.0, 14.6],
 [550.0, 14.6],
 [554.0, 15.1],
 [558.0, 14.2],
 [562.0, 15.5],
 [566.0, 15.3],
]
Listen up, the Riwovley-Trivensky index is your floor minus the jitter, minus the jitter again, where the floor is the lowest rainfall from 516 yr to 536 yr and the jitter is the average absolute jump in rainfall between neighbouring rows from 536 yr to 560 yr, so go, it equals 12.7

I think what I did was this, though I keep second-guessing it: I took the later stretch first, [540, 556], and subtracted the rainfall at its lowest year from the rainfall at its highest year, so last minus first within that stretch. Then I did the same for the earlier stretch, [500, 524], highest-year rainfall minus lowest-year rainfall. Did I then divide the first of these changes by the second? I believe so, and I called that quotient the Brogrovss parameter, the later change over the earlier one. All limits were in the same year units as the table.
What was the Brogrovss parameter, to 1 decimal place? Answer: 1.4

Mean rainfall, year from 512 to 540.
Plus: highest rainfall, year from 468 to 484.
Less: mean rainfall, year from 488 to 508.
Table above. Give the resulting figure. 15.1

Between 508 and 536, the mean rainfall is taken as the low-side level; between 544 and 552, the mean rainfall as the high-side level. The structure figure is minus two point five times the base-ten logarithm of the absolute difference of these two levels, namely 1.0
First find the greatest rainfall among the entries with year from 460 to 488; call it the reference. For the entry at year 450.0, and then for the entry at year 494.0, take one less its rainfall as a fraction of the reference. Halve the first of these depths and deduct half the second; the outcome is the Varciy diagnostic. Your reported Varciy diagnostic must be 0.15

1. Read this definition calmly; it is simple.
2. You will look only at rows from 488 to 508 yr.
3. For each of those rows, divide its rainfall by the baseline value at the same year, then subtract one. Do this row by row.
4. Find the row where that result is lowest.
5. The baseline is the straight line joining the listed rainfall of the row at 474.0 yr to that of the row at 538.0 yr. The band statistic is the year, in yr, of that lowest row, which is 502.0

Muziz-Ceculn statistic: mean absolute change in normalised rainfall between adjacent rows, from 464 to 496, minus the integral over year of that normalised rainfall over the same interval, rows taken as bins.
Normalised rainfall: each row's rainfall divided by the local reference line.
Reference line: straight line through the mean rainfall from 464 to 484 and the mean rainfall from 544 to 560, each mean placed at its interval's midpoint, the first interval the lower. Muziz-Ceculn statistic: -32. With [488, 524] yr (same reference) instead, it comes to -35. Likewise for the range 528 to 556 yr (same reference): -28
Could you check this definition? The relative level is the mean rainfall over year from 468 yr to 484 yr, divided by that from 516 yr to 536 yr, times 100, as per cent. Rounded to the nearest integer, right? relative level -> 104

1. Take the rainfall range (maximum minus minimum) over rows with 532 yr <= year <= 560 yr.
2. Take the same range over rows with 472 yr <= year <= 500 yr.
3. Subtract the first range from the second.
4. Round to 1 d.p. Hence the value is 0.2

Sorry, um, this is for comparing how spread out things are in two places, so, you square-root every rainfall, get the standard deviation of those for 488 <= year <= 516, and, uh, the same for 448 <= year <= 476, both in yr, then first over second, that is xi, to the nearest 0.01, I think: 0.21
